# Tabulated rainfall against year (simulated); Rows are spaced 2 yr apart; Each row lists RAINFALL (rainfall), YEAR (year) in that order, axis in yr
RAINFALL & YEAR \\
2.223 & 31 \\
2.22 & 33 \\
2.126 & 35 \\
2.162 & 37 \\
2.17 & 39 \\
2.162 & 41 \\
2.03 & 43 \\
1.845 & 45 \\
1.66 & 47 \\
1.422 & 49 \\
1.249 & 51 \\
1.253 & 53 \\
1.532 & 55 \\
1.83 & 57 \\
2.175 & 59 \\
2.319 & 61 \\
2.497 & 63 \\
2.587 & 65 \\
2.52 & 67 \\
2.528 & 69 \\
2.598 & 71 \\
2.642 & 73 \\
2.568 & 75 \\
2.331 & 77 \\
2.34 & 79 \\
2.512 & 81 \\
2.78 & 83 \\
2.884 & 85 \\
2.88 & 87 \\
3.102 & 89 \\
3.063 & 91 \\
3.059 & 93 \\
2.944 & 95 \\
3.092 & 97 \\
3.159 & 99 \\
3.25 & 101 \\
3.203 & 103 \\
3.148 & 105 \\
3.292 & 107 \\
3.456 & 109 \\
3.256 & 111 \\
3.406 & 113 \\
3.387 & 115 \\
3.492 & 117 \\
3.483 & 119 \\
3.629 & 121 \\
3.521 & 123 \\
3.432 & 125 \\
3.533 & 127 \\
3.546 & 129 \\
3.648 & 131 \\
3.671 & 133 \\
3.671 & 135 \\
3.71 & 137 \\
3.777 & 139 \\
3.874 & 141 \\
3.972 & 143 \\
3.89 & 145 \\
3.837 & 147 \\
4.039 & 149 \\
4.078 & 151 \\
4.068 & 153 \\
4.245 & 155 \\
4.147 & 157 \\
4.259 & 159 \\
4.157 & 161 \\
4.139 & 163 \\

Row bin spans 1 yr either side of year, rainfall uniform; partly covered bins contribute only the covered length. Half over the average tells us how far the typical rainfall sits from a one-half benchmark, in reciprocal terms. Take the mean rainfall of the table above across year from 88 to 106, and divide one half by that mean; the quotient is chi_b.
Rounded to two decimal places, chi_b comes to 0.16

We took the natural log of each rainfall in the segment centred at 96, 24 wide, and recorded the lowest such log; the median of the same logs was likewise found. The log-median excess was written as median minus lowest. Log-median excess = 0.07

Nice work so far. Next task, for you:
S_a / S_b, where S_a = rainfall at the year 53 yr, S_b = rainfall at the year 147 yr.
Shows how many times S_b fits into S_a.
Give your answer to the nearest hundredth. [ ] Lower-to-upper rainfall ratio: 0.33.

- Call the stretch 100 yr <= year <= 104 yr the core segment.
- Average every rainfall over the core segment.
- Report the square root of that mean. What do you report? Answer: 1.80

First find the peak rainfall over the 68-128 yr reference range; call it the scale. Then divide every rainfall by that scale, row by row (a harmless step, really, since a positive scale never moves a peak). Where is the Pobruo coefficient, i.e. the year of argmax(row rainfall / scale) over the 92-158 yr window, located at 155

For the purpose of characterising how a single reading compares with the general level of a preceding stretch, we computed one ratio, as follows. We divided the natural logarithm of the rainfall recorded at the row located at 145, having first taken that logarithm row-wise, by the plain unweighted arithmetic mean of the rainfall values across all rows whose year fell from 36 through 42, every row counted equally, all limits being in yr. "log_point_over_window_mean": 0.63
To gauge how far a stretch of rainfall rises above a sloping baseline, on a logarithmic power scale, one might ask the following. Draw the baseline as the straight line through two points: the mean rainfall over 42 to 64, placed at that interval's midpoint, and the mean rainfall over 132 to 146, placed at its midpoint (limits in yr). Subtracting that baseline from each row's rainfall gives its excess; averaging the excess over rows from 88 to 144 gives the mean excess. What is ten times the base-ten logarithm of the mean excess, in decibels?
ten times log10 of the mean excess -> -8.0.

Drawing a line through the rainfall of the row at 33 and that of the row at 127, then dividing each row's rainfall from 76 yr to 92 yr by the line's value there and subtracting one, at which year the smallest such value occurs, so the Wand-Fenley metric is 79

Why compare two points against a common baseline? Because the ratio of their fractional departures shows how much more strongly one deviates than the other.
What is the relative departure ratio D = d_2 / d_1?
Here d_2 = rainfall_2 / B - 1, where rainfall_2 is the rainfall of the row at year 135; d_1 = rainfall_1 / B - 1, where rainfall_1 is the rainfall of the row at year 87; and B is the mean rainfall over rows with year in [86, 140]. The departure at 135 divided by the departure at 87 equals -0.64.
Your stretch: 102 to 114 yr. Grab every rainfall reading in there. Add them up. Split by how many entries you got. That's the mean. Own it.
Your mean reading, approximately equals 3.3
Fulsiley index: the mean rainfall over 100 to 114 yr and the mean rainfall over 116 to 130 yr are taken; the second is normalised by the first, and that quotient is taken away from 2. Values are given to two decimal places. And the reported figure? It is 0.93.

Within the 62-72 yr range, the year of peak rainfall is 71 yr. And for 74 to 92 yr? 89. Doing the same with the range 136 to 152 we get 151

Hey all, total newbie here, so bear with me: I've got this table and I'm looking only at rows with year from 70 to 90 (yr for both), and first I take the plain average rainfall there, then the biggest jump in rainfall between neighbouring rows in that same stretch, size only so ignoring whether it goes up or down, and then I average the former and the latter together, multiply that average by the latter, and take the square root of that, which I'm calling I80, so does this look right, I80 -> 0.63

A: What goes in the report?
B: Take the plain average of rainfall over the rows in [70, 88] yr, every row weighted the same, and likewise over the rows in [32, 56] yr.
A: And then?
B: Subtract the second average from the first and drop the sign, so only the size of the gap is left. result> 0.8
